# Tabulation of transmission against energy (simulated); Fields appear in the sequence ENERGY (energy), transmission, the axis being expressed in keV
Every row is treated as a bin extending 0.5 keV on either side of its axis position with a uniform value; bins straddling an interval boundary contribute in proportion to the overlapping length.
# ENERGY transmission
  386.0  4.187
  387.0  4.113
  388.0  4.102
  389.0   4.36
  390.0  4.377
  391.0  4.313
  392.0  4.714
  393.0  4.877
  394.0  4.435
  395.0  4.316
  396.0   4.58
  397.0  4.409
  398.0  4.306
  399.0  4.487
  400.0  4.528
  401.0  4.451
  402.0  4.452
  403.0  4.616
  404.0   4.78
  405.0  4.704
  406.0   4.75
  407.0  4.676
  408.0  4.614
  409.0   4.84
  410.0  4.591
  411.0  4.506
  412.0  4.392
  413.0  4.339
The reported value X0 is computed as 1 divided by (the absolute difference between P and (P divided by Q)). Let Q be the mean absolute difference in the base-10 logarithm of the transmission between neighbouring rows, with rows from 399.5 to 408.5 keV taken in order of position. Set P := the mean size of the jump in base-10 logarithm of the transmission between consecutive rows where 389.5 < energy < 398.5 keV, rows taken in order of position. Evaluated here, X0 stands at 0.4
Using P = 0.021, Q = 0.0078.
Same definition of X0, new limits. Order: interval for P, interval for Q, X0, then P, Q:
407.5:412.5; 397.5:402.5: 0.5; 0.016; 0.0073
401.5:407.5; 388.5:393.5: 1.6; 0.010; 0.0154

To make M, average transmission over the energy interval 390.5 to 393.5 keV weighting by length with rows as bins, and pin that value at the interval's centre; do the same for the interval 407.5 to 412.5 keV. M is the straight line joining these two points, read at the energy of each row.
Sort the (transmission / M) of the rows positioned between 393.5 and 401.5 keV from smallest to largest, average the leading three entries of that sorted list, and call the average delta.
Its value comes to 0.940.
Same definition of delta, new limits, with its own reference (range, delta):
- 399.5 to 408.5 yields 0.971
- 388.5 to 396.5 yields 0.934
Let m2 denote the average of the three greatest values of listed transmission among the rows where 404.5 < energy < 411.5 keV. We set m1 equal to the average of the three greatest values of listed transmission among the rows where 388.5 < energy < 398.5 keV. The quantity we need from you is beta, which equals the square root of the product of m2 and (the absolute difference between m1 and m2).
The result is 0.44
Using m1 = 4.72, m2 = 4.76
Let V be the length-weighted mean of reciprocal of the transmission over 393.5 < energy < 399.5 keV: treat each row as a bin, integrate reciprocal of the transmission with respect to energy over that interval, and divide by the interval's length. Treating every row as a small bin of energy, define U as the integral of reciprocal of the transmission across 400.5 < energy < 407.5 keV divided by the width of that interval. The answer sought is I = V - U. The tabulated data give 0.010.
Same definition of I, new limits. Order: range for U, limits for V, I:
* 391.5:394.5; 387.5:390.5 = 0.020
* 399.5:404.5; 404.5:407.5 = -0.007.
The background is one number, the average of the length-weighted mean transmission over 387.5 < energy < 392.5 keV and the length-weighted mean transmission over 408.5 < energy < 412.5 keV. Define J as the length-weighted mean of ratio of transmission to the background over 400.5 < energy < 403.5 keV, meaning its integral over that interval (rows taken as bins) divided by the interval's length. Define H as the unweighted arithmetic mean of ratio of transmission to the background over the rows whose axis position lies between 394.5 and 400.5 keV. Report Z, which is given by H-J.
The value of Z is -0.015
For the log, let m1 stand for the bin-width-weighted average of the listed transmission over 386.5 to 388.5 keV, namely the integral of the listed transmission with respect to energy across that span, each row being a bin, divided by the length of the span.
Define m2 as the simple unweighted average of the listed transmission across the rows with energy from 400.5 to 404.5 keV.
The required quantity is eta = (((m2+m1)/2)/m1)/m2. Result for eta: 0.231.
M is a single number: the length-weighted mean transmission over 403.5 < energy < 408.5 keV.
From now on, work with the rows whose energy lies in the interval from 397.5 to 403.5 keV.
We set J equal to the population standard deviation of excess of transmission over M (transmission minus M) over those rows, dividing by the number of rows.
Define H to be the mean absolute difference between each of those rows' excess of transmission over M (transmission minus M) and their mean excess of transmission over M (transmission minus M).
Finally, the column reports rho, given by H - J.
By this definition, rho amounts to -0.023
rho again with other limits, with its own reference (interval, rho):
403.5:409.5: -0.010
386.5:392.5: -0.050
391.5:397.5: -0.024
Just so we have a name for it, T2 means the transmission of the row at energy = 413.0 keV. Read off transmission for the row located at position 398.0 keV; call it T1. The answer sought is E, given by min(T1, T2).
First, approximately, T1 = 4.306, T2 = 4.339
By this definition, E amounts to 4.31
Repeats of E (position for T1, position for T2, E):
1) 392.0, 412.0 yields 4.39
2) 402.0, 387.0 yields 4.11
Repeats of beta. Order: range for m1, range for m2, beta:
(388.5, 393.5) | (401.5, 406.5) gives 0.65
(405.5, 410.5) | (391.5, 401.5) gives 0.39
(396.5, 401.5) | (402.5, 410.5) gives 1.20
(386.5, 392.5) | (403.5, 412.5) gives 1.21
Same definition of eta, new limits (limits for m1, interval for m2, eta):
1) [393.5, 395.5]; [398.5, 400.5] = 0.225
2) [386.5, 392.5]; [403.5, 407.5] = 0.221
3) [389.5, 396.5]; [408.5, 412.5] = 0.220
